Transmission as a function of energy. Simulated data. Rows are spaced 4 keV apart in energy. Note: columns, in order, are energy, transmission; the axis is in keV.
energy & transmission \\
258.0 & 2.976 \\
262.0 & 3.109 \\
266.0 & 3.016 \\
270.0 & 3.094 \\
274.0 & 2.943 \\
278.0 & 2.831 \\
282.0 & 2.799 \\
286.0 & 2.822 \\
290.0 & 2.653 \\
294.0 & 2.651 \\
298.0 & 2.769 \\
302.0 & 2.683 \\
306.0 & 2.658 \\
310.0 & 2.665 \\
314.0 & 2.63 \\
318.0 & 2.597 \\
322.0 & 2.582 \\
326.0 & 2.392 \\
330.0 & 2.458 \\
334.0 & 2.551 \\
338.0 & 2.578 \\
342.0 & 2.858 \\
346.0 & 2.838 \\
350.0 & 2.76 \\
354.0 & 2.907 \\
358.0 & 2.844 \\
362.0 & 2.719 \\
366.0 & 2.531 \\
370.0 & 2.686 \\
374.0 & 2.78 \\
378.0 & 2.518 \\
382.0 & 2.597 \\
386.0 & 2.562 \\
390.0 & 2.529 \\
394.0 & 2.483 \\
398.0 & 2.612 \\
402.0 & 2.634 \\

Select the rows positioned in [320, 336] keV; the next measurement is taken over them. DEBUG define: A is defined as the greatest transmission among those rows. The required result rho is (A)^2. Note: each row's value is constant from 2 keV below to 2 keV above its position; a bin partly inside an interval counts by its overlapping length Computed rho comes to 6.7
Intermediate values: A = 2.582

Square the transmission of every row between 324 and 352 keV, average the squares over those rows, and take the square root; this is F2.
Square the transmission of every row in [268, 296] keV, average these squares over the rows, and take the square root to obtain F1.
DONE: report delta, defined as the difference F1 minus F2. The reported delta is 0.19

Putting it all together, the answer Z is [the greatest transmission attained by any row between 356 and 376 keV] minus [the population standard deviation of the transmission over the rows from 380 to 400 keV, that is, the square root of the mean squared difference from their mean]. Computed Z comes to 2.80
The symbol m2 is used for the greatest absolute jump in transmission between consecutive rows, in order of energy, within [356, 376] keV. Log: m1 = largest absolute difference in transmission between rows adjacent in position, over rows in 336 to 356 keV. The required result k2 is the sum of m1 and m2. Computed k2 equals 0.47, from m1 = 0.280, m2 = 0.188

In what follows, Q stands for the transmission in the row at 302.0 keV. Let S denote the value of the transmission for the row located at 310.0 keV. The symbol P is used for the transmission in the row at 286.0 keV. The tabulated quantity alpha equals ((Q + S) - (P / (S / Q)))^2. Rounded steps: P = 2.822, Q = 2.683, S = 2.665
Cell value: 6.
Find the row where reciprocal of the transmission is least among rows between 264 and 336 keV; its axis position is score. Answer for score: 270.0 keV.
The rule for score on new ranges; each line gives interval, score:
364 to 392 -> 374.0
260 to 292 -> 262.0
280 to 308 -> 286.0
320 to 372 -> 354.0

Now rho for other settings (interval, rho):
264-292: 9.6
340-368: 8.5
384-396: 6.6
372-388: 7.7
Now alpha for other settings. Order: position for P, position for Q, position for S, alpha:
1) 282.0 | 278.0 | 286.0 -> 8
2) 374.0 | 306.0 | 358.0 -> 8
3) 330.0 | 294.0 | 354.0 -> 11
